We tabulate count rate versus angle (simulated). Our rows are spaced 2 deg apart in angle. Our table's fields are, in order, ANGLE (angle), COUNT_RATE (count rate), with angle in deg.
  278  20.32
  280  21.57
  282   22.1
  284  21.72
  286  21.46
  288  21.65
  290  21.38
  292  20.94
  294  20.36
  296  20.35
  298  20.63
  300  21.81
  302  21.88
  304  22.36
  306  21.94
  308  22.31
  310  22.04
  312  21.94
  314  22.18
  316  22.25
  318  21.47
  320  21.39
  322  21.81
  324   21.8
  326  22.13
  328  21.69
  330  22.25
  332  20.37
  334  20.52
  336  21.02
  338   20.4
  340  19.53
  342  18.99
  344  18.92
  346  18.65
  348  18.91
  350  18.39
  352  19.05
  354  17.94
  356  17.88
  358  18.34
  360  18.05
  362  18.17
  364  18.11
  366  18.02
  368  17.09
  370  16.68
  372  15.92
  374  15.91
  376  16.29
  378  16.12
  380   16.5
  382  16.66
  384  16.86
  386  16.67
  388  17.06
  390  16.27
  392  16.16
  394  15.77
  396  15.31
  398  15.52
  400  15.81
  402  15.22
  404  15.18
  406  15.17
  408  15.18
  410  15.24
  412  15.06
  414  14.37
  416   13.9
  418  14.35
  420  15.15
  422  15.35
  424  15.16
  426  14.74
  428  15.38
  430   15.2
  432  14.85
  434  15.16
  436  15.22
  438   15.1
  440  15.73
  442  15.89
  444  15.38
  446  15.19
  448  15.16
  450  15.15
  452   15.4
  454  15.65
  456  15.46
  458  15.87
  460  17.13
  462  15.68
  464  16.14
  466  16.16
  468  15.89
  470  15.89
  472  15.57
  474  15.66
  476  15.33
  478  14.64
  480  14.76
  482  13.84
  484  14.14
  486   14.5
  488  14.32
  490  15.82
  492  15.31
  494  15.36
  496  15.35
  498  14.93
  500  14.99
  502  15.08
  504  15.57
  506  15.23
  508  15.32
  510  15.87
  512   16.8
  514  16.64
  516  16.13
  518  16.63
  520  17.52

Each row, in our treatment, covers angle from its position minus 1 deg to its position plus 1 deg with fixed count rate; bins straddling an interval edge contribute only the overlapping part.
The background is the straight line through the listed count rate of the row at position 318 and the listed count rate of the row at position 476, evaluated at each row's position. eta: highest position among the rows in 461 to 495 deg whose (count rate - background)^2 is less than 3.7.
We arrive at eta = 494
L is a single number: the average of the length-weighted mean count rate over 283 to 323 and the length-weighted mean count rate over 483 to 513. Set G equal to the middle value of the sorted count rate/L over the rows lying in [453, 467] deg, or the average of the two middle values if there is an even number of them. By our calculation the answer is 0.86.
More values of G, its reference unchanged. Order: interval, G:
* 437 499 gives 0.84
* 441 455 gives 0.84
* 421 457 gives 0.83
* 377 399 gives 0.88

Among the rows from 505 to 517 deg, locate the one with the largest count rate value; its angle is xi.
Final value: 512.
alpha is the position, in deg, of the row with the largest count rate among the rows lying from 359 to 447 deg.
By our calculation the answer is 362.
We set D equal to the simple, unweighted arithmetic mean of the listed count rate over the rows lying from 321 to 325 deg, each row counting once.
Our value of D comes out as 22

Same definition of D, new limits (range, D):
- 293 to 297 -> 20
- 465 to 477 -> 16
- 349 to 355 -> 18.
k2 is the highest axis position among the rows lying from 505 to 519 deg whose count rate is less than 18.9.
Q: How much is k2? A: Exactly 518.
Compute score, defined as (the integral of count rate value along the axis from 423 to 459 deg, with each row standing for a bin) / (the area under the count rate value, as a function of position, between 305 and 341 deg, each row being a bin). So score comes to 0.71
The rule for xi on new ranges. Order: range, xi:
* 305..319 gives 308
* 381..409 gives 388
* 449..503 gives 460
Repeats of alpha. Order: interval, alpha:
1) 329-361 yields 330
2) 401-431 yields 428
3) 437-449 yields 442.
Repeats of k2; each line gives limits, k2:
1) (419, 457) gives 456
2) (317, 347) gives 346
